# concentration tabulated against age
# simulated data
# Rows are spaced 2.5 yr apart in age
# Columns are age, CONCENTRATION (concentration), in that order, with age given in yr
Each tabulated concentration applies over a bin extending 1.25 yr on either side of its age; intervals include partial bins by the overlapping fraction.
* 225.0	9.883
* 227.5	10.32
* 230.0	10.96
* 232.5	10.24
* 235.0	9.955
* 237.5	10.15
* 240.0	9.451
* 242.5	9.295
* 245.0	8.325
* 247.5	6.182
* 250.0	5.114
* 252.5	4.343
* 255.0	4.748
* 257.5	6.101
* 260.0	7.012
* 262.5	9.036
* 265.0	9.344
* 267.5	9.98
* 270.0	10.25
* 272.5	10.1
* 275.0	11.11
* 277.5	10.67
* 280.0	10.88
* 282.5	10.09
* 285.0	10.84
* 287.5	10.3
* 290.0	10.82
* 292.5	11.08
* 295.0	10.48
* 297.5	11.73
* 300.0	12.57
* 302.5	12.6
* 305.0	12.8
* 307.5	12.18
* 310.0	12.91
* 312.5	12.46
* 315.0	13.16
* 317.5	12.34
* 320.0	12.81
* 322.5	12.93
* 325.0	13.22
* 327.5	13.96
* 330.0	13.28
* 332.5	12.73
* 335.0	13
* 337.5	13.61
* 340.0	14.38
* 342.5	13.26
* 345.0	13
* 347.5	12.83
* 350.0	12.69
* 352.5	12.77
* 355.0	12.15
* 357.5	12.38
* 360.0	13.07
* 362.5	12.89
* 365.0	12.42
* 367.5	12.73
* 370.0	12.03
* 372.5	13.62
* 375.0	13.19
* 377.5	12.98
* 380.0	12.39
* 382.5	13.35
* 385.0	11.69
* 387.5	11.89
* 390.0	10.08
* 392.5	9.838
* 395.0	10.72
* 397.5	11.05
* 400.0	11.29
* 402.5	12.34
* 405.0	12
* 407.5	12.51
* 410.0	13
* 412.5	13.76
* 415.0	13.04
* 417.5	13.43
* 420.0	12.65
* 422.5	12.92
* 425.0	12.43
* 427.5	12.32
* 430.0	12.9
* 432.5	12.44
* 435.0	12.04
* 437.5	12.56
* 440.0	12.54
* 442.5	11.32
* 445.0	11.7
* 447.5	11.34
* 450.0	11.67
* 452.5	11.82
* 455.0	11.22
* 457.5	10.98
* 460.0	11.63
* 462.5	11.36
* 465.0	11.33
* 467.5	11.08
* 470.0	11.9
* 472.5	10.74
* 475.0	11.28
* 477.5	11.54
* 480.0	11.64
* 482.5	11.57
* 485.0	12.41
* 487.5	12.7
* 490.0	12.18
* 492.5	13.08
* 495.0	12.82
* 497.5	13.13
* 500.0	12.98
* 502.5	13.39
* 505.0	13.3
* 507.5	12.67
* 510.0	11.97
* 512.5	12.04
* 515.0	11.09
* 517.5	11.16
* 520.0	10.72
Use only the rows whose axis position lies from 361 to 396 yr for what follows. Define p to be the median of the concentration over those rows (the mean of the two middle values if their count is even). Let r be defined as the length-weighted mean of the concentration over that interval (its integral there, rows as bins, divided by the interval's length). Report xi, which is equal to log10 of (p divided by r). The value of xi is 0.009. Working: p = 12.4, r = 12.1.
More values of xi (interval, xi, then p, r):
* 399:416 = -0.002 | 12.5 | 12.6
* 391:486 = -0.005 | 11.8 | 11.9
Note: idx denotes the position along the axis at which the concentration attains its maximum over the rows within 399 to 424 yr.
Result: 412.5 yr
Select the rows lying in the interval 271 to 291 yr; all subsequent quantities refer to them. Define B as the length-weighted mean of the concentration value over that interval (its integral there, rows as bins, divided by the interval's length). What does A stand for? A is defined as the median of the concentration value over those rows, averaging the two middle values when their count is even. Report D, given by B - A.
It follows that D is -0.15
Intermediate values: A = 10.7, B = 10.6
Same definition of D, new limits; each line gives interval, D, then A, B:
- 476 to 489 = 0.32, 11.6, 12.0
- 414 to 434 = -0.02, 12.8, 12.8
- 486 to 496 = -0.08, 12.8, 12.7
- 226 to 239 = 0.06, 10.2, 10.3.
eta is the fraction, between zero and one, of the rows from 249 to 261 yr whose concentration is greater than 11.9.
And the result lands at 0.0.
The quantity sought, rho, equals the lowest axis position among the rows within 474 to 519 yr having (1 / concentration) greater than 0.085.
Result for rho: 475.0 yr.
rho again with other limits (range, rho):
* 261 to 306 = 262.5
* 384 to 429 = 385.0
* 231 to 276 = 232.5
